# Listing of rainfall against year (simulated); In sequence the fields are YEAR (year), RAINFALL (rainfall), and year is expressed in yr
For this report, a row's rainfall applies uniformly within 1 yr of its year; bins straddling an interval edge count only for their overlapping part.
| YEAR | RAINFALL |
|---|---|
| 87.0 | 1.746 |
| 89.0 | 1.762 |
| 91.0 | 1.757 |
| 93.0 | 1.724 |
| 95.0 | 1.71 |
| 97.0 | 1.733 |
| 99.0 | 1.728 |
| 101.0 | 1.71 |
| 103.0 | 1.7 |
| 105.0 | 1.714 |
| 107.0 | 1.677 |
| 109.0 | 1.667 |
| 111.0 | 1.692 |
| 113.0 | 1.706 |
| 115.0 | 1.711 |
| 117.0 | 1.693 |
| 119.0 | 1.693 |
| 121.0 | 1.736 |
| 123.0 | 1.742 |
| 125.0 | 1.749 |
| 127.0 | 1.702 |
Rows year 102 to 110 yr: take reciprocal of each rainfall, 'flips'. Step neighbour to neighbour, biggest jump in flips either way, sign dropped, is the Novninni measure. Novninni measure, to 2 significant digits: 0.013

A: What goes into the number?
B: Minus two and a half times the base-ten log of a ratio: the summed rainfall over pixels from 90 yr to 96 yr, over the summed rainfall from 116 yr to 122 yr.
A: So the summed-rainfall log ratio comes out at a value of -0.015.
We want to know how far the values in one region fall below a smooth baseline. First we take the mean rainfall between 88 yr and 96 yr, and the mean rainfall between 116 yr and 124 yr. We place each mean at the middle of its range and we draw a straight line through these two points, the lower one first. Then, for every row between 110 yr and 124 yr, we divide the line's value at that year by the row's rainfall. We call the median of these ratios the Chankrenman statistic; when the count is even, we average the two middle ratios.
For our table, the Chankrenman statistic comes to 1.01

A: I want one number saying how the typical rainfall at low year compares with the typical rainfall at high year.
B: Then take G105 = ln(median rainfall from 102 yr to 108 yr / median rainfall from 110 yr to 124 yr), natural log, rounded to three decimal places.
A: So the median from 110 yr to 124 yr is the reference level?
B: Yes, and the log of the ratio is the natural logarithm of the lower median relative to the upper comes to -0.004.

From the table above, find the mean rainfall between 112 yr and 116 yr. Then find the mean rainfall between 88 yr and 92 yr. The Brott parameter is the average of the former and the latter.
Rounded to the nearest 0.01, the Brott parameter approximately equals 1.73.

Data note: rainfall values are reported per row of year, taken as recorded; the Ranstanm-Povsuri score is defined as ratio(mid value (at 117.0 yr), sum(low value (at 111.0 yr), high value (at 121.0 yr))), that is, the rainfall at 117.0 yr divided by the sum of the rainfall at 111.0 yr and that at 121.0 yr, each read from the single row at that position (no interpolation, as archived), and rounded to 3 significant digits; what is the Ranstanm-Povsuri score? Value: 0.494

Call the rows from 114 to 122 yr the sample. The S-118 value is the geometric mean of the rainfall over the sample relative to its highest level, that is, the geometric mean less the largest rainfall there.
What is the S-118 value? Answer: -0.028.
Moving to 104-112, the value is -0.027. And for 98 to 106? -0.015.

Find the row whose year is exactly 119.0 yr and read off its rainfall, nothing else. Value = 1.693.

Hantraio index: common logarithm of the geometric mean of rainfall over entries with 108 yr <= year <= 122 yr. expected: 0.230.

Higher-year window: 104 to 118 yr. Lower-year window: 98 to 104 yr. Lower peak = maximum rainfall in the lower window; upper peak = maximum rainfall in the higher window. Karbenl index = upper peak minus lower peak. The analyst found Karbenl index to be -0.01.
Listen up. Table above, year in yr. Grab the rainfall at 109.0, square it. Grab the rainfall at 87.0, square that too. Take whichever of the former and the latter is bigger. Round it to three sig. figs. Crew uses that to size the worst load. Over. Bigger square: 3.05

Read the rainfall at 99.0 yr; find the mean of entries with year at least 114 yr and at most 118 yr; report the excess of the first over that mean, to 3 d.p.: 0.026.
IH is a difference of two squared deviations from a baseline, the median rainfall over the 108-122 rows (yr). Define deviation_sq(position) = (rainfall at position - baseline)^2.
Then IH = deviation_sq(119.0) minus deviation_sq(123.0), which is -0.0024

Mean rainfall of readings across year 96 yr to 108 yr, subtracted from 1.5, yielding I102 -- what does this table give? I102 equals -0.210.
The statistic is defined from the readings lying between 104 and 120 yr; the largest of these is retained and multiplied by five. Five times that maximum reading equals 8.57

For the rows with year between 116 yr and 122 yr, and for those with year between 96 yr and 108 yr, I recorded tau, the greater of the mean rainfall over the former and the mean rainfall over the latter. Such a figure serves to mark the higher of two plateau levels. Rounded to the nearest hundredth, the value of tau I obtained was 1.71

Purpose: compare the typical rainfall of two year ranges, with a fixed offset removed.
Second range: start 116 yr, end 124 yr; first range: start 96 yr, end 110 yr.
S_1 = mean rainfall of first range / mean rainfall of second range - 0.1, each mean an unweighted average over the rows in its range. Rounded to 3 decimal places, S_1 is 0.893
